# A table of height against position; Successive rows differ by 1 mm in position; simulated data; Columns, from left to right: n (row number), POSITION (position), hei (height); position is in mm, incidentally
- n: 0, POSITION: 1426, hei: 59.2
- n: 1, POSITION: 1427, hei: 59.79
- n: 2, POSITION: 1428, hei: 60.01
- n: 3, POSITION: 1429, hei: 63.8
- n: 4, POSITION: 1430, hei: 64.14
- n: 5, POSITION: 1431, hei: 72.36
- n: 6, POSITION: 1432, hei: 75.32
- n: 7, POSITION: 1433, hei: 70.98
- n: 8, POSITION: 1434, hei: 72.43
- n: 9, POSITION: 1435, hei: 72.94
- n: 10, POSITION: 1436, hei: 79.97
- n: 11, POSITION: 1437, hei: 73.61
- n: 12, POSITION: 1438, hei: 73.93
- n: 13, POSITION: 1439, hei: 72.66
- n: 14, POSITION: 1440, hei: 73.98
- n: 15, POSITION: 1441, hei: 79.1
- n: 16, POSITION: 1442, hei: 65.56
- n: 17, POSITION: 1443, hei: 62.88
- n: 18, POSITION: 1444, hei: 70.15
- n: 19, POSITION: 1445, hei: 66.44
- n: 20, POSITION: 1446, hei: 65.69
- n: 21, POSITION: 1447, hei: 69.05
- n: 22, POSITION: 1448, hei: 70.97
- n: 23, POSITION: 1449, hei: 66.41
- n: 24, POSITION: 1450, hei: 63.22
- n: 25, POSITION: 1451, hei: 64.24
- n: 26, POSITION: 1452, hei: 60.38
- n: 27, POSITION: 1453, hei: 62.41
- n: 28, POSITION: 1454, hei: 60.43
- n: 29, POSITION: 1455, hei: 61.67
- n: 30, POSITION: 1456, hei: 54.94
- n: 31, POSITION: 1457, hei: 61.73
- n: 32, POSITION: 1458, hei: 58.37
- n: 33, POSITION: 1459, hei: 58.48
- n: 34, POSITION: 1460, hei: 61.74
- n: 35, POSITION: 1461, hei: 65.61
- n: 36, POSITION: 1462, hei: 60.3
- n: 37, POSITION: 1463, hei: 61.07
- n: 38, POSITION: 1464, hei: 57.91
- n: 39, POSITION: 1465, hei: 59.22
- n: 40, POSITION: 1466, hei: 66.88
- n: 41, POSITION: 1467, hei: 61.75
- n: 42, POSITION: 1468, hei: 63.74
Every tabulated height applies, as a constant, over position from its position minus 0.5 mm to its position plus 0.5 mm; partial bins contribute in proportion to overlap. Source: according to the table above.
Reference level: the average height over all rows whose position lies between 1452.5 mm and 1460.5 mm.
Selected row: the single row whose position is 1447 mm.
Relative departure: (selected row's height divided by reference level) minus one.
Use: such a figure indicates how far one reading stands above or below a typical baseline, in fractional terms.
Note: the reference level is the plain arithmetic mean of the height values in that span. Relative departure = 0.15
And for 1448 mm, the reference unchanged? 0.18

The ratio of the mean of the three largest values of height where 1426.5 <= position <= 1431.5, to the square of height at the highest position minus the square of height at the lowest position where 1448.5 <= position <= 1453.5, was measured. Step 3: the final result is -0.13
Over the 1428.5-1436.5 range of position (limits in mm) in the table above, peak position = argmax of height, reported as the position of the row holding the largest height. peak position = 1436 mm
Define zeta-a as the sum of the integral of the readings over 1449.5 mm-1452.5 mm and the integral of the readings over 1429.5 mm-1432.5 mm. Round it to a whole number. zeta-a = 400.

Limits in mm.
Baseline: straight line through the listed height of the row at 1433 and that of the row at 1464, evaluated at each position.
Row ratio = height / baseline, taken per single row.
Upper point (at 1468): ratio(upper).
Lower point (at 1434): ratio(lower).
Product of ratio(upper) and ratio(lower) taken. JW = 1.16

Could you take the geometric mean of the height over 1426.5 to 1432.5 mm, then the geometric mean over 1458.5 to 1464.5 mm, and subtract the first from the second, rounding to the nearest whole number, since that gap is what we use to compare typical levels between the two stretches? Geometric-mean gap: -5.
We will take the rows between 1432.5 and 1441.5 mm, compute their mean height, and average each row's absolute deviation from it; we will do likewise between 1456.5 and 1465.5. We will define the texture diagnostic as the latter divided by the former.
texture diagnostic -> 0.80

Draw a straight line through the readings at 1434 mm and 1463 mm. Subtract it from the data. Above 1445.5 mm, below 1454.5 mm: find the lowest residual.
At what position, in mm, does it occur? 1452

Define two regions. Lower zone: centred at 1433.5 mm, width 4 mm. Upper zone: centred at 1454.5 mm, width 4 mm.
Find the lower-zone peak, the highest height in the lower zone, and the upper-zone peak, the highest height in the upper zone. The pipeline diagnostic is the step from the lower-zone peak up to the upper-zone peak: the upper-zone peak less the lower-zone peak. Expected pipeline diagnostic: -13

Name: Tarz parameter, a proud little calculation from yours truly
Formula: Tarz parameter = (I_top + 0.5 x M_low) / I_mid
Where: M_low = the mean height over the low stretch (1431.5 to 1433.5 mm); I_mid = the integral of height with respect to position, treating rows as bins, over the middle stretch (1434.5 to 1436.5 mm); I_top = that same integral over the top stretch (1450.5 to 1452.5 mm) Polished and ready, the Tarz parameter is 1.05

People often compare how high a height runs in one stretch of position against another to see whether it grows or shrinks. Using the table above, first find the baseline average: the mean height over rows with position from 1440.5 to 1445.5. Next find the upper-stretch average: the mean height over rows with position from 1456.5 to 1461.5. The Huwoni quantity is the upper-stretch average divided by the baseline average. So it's 0.889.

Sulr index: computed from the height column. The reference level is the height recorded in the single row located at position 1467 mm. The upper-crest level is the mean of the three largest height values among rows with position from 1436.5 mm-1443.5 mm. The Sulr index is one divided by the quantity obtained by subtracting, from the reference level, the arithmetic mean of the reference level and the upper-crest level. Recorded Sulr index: -0.14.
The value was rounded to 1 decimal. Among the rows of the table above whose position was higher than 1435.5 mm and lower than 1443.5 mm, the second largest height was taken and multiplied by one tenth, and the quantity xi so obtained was 7.9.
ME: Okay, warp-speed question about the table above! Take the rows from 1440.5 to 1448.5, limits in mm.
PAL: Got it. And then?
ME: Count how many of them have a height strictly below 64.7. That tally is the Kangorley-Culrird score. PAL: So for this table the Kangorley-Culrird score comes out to 1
